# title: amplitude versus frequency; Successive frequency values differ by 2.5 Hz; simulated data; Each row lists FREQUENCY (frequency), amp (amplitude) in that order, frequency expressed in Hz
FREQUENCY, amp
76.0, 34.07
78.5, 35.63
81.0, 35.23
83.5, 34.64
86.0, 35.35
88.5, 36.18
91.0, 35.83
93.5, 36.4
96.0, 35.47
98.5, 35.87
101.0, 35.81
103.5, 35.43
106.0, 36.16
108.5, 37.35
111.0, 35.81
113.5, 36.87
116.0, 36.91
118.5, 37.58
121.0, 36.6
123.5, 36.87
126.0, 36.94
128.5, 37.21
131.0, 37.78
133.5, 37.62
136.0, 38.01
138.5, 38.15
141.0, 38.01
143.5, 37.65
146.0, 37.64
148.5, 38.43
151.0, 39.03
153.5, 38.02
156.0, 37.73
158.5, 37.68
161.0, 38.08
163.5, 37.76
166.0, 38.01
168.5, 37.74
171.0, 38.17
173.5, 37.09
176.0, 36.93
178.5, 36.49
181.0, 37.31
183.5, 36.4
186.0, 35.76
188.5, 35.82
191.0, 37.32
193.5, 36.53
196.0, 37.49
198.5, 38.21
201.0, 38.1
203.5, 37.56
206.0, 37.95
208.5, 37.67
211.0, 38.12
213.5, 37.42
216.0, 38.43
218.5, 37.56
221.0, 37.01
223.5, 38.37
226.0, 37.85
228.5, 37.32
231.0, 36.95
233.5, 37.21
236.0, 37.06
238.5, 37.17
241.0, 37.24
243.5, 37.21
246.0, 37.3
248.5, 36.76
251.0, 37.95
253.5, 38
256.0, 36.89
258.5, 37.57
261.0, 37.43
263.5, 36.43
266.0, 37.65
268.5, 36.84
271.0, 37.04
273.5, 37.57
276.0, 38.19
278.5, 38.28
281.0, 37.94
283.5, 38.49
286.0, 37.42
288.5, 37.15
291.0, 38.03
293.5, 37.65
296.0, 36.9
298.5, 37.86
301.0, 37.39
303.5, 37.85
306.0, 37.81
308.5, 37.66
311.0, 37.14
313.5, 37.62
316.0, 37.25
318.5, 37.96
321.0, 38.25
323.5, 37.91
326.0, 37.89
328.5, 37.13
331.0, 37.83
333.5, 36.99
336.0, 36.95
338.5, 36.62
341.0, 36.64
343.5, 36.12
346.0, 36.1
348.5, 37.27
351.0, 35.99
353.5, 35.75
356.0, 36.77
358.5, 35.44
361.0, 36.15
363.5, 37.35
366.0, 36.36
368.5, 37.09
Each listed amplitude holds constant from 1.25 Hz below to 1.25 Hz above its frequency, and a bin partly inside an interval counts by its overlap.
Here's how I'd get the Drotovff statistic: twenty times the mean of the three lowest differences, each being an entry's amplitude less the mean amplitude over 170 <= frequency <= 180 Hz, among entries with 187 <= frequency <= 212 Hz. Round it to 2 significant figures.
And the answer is -12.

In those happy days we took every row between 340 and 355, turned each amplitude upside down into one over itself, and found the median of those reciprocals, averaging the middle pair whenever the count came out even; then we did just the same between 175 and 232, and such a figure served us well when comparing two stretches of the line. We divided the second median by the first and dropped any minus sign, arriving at 0.965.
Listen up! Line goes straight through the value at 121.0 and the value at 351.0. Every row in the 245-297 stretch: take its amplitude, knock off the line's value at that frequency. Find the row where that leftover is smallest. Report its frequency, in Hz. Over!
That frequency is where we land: 263.5 Hz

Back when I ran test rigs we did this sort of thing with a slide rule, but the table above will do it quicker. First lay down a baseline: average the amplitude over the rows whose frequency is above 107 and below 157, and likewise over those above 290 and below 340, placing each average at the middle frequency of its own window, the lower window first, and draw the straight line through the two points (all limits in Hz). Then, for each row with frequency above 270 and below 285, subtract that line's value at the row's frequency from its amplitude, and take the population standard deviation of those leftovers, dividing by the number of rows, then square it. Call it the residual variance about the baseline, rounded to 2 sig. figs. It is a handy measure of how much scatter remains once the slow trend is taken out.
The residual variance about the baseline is 0.24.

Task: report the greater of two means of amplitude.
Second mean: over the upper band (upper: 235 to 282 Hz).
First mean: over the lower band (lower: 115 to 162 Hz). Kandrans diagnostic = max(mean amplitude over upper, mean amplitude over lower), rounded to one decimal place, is 37.7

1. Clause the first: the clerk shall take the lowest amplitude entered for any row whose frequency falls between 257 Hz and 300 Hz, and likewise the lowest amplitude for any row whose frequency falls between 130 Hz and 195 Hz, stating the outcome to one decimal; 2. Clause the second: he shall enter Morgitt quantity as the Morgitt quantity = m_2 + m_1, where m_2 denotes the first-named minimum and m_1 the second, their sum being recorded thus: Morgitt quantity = 72.2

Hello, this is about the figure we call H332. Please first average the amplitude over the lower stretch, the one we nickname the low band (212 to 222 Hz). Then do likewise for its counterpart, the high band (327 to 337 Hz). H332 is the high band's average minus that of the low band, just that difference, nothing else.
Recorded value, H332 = -0.38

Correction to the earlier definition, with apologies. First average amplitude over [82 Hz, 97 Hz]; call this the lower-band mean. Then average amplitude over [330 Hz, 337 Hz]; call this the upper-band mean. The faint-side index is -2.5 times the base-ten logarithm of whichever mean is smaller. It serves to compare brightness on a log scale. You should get -3.88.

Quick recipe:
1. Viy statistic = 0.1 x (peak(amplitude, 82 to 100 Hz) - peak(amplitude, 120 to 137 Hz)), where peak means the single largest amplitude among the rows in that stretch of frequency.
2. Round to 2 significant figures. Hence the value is -0.16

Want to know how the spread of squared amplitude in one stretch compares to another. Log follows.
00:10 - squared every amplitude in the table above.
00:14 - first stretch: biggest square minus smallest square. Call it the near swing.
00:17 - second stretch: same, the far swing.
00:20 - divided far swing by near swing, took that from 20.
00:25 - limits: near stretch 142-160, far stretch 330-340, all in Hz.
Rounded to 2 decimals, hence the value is 19.15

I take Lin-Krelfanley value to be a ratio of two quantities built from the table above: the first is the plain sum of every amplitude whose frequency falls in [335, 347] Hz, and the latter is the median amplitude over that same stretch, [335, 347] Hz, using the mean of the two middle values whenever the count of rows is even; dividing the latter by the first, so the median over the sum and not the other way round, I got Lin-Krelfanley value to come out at 0.2007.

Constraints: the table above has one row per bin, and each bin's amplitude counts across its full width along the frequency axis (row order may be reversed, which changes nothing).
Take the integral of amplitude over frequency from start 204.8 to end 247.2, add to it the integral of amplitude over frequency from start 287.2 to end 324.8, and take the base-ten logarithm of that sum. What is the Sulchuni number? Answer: 3.48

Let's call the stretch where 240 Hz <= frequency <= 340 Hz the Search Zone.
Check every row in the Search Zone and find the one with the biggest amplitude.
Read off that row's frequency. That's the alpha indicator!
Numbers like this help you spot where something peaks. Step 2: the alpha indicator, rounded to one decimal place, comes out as 283.5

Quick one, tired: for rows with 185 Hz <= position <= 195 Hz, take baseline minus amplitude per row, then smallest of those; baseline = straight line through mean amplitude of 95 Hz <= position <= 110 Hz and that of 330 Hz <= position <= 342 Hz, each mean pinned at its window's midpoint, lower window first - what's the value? -0.93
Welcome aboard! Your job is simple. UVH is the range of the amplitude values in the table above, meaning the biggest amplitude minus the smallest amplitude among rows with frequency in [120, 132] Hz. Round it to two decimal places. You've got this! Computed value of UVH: 1.18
